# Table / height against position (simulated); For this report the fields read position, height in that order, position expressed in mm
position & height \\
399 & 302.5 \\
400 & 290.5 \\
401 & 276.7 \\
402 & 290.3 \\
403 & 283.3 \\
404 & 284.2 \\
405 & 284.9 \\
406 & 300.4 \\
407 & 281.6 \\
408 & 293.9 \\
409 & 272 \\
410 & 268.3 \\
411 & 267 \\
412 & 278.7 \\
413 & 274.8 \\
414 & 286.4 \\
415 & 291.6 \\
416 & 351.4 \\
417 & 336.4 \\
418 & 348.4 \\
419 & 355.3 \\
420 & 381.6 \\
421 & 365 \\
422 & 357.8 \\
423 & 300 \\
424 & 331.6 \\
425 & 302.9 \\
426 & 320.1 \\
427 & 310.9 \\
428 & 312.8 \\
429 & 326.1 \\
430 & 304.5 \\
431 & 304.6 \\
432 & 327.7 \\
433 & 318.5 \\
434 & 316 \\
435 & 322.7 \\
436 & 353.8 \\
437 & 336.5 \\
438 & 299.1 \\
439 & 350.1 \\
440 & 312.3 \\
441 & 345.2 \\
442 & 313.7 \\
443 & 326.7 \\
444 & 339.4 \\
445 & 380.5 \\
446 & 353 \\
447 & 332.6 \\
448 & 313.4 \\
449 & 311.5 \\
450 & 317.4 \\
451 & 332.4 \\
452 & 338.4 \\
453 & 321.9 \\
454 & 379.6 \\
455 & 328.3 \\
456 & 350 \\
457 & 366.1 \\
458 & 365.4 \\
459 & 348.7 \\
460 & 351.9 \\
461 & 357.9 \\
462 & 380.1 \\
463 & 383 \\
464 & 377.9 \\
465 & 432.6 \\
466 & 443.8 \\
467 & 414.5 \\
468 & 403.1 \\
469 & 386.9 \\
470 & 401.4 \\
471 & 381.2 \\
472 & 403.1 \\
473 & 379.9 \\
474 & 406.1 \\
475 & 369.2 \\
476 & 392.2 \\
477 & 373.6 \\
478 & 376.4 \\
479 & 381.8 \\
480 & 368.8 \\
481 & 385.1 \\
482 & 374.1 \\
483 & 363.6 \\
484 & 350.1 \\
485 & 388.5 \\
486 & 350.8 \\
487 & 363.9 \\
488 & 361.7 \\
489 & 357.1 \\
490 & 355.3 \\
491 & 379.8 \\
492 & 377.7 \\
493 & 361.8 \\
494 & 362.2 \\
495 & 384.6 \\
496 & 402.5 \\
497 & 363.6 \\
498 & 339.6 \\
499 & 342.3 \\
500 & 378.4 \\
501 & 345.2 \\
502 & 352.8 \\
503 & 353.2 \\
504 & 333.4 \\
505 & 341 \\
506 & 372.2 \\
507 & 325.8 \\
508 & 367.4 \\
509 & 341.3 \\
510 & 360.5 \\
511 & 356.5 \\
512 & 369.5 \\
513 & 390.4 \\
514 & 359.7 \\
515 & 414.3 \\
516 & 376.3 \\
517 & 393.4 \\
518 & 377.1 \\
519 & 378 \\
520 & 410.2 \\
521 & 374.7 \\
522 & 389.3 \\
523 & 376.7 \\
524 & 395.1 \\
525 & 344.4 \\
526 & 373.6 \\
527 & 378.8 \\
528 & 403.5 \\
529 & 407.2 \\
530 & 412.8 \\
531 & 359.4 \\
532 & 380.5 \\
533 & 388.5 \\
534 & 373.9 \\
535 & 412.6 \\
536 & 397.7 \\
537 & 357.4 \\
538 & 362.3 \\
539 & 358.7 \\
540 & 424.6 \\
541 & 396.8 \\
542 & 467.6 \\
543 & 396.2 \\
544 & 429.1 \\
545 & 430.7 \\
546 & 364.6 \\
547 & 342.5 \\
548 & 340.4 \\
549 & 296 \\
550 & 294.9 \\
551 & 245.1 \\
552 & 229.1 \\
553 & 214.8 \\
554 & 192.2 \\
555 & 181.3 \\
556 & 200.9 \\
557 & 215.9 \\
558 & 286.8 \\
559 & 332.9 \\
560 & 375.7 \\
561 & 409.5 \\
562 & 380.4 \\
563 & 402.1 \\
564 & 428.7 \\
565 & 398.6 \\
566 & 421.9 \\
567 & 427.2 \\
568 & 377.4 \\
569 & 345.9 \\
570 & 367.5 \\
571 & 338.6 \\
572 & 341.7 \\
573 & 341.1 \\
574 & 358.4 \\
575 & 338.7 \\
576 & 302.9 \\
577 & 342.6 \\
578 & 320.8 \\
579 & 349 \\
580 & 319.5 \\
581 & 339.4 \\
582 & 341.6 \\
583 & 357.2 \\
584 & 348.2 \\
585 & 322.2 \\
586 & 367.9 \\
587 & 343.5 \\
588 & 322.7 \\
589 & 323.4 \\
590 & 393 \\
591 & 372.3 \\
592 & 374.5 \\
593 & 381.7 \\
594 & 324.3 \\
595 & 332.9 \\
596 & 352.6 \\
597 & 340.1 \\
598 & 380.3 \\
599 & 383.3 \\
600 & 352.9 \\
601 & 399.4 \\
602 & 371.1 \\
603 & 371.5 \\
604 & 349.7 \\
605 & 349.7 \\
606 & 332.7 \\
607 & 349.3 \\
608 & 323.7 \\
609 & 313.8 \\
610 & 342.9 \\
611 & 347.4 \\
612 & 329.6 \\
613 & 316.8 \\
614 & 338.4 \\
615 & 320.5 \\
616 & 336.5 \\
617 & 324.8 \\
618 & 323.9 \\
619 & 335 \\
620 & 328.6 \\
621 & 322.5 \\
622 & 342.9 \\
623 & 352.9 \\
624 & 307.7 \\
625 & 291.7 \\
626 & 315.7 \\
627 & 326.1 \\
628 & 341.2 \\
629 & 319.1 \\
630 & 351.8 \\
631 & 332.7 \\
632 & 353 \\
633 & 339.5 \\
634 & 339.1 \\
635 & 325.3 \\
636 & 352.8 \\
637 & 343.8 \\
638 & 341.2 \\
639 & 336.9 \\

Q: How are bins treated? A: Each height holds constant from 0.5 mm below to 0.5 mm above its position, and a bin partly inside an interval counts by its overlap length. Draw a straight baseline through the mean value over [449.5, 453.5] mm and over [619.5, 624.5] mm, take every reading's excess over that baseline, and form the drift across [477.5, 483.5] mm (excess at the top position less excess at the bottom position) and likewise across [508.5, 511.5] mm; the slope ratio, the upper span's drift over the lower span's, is -1.2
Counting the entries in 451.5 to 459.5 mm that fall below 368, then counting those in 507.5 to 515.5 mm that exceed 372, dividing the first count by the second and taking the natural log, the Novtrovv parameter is 1.3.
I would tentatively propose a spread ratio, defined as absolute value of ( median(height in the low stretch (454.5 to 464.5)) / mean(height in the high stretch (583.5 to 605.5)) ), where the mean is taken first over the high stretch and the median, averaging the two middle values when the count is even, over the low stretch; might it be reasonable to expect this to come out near 1.01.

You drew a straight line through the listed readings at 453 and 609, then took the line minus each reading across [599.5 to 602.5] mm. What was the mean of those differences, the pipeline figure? -60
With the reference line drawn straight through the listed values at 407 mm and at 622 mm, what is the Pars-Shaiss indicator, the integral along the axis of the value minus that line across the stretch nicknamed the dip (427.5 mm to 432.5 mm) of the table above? 135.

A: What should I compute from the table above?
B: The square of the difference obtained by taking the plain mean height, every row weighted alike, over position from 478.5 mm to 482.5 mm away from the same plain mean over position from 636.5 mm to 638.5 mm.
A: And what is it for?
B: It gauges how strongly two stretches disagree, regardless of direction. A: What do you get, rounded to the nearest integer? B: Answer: 1222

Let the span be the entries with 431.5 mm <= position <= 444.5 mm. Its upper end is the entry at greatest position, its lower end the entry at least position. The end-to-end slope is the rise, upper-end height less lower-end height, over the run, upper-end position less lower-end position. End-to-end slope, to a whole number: 1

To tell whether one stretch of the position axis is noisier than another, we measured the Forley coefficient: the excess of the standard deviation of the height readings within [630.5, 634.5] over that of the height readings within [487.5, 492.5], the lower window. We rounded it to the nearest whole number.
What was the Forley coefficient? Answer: -3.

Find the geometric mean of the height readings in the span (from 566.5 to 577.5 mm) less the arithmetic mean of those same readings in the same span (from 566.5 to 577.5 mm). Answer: -1.2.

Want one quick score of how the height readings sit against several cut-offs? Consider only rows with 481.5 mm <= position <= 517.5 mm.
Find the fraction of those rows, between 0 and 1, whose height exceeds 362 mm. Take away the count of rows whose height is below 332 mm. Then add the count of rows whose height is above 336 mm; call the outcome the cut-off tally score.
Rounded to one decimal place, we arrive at 33.5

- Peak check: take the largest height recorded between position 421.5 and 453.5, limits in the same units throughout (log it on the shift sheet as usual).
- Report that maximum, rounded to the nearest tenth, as 380.5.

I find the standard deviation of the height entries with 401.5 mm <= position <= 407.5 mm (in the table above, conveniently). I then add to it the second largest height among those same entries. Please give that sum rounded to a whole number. 297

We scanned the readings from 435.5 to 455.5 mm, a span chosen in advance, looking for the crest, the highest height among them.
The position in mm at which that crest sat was 445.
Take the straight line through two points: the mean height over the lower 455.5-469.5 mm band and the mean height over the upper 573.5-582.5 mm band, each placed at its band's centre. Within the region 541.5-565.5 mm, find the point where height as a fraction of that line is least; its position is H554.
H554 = 555 mm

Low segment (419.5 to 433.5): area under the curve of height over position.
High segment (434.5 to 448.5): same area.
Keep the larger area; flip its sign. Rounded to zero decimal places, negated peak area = -4679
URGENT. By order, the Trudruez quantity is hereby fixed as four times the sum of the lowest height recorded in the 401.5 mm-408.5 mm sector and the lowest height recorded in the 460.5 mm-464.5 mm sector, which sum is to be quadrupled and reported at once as 2558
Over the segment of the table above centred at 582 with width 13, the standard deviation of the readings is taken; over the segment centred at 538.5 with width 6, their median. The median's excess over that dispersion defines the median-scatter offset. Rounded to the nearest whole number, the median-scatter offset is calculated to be 362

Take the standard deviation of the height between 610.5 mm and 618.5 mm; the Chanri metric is 10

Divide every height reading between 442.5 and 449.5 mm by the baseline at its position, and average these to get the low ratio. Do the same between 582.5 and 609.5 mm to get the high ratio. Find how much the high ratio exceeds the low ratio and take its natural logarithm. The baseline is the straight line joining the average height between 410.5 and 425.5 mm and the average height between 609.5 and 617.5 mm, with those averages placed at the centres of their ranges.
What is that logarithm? -3.7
